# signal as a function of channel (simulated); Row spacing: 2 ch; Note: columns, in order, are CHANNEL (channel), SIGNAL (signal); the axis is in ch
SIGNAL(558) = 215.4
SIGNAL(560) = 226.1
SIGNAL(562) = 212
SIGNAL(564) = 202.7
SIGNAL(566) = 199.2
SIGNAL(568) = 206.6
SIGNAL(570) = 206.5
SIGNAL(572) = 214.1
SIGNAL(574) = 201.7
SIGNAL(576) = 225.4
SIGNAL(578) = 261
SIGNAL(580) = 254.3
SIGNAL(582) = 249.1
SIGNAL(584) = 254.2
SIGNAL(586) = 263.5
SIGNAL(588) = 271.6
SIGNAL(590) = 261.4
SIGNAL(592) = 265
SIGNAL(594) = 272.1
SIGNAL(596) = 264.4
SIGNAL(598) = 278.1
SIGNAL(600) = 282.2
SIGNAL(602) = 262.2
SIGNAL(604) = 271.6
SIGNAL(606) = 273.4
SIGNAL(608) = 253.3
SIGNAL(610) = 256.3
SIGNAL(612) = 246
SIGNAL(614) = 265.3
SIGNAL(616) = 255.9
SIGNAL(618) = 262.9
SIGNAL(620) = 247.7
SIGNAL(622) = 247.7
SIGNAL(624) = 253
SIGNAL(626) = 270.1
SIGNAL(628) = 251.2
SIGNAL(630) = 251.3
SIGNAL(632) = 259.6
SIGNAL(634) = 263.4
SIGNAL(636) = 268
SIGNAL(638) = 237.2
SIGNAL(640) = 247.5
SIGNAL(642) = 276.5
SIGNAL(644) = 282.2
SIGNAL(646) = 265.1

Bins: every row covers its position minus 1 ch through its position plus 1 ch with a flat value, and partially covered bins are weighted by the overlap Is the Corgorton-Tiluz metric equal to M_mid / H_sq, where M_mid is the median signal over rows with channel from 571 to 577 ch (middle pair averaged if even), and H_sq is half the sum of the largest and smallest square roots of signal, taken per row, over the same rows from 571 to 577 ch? 14.7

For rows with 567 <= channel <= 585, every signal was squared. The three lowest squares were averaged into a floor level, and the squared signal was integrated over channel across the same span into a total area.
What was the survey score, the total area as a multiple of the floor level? 23.0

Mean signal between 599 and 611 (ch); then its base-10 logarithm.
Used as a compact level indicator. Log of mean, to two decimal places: 2.43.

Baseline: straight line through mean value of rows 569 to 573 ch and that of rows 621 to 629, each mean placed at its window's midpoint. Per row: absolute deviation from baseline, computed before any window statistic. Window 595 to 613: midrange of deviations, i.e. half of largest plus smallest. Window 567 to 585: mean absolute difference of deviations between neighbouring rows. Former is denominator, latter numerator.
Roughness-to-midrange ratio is 0.32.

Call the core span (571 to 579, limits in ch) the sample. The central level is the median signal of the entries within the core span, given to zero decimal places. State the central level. 220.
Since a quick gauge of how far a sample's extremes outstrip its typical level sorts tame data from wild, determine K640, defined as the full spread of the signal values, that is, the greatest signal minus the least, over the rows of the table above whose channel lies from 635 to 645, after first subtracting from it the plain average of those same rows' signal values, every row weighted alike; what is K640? -217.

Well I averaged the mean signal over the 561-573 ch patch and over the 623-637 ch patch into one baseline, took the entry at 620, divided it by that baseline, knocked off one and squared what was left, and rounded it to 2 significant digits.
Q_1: 0.0039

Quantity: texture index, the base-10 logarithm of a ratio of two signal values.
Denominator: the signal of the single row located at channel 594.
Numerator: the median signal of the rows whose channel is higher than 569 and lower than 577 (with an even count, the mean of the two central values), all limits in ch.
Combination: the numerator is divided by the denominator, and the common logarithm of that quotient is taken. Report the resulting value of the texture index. -0.11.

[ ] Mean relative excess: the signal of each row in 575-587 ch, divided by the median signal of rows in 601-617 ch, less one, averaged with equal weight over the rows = -0.031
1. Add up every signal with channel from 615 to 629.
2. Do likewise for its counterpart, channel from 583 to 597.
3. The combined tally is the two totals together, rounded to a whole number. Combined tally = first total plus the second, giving 3641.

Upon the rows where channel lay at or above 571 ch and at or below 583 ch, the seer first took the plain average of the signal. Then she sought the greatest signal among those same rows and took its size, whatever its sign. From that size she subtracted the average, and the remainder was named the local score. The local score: 27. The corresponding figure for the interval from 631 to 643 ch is 18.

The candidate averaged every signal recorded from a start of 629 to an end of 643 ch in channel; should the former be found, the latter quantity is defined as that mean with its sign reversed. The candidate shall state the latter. -258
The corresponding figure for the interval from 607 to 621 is -255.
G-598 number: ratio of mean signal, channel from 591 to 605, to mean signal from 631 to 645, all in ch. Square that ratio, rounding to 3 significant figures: 1.07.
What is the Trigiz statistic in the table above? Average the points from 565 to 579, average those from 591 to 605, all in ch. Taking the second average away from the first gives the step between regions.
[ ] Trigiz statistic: -54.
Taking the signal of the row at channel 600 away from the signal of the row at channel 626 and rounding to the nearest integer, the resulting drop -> -12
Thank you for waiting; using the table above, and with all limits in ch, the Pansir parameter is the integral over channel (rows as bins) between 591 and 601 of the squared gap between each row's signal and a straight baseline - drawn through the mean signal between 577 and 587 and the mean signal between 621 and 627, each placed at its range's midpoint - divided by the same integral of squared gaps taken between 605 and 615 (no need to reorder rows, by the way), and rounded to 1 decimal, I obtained 3.1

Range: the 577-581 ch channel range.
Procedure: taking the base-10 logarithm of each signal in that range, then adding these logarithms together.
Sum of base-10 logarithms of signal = 5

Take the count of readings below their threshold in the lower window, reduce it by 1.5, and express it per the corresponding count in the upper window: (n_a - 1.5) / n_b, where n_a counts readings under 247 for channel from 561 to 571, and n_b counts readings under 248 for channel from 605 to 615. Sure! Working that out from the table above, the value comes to 3.5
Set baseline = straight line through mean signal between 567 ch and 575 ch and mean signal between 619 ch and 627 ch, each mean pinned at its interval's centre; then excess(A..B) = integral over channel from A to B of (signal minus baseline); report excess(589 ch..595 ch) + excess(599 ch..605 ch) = 458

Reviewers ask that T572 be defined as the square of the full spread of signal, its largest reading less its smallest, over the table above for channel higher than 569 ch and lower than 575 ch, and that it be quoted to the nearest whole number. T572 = 154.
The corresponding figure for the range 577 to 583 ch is 142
